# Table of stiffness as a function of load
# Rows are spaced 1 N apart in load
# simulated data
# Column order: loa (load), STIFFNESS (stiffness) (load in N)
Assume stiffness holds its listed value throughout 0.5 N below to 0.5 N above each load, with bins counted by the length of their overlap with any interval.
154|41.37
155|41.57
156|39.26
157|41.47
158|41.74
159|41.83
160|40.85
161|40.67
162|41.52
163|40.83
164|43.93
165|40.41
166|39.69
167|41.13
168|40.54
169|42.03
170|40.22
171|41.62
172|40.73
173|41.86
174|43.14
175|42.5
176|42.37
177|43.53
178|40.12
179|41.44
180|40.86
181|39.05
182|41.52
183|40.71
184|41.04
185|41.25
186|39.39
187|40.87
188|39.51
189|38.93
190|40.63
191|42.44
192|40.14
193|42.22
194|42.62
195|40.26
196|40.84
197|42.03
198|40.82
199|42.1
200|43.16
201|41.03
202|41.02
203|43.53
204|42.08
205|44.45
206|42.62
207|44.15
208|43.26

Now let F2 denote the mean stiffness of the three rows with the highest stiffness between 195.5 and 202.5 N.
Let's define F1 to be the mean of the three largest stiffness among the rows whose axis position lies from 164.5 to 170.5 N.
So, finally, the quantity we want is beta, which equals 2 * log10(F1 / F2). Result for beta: -0.02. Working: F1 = 41.2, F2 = 42.4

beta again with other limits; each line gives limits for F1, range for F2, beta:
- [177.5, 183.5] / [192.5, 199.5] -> -0.02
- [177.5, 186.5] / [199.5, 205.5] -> -0.05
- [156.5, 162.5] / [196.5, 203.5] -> -0.03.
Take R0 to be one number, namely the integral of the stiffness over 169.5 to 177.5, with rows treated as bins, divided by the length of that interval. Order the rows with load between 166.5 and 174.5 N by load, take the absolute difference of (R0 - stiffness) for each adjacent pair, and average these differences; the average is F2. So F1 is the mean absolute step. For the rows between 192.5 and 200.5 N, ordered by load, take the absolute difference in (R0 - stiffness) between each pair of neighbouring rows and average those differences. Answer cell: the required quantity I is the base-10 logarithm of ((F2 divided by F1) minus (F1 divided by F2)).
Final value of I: -0.9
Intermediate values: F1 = 1.2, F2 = 1.23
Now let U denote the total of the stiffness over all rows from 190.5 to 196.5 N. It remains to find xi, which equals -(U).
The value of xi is -249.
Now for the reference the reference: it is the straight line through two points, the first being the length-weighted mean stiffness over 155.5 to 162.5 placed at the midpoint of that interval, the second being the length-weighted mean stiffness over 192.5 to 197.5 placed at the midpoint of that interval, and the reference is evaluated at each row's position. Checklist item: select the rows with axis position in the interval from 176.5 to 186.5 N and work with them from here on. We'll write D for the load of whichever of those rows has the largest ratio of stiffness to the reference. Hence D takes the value 177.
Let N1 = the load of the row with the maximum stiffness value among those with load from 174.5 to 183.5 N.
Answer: 177 N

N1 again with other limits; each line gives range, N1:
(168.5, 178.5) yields 177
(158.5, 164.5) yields 164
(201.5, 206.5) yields 205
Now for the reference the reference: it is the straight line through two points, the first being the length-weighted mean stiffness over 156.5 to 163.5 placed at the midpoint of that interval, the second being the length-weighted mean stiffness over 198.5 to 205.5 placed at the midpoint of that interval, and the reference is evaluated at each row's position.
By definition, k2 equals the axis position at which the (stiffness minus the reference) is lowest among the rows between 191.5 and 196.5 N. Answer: 192 N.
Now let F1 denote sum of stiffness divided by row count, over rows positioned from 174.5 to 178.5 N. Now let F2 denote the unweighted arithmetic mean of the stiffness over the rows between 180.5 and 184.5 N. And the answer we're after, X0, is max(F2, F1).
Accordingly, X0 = 42.1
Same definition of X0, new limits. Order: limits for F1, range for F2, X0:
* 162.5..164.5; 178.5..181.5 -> 42.4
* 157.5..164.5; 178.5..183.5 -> 41.6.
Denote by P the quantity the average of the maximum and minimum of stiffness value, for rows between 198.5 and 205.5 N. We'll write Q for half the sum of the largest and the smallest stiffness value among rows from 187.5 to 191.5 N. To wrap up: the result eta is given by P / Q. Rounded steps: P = 42.7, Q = 40.7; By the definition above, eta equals 1.05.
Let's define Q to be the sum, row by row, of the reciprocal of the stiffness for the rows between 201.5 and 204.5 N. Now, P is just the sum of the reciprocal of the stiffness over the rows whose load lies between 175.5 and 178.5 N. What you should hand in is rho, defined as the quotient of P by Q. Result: 1.01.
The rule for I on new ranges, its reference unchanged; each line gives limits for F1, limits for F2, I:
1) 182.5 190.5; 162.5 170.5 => 0.0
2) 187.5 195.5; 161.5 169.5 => -1.3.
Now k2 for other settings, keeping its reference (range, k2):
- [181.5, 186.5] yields 186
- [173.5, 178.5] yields 178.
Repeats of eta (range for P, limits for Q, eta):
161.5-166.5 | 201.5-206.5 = 0.98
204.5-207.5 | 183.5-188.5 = 1.08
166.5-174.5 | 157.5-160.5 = 1.01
